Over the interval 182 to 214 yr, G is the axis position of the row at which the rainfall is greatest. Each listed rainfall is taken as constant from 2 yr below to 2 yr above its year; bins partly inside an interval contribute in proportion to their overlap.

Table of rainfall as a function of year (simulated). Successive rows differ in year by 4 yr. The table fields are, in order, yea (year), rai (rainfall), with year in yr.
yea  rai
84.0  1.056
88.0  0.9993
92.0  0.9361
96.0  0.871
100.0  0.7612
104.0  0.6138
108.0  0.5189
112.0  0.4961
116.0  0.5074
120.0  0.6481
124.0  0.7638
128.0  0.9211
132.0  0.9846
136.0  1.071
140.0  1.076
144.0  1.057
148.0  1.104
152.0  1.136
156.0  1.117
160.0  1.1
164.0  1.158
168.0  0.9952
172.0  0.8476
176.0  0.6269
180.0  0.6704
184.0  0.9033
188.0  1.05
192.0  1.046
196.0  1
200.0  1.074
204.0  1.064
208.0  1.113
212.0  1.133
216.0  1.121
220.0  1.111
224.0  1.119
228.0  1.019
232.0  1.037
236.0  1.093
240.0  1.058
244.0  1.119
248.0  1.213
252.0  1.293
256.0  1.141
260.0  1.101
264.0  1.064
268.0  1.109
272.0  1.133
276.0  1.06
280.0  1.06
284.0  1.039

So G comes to 212.0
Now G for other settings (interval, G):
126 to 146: 140.0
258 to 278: 272.0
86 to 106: 88.0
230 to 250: 248.0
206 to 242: 212.0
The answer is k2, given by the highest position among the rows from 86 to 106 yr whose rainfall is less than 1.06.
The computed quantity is 104.0 yr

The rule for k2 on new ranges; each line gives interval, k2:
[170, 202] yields 196.0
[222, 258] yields 240.0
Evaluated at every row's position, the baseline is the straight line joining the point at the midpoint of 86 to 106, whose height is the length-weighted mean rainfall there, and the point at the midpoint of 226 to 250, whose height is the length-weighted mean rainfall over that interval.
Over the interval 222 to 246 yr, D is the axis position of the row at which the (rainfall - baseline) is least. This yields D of 228.0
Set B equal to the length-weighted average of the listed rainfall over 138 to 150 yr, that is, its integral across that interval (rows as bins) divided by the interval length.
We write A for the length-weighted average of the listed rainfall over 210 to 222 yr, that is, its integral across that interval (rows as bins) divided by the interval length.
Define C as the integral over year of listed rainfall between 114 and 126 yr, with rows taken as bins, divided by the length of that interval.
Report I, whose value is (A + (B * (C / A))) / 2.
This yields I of 0.87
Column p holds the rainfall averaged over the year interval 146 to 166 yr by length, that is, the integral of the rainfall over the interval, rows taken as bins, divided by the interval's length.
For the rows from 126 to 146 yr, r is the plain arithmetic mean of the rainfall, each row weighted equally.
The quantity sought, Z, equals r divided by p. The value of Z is 0.91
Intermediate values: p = 1.12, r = 1.02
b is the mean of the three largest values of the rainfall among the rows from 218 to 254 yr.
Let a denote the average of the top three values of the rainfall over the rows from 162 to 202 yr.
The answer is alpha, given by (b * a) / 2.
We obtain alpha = 0.66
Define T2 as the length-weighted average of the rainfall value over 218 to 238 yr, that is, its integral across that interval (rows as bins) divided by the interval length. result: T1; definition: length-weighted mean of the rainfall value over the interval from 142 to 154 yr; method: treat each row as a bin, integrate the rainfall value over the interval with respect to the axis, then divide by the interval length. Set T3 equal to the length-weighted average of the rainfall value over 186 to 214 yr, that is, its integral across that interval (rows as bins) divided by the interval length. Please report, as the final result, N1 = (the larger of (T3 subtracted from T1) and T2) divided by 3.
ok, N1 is 0.36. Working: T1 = 1.10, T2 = 1.08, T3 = 1.07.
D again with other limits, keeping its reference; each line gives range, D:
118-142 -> 120.0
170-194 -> 176.0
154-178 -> 176.0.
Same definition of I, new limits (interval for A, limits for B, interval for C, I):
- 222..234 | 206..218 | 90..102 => 0.98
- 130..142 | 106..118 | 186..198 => 0.77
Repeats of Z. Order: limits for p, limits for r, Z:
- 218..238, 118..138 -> 0.82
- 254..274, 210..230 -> 0.99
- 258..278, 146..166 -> 1.03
